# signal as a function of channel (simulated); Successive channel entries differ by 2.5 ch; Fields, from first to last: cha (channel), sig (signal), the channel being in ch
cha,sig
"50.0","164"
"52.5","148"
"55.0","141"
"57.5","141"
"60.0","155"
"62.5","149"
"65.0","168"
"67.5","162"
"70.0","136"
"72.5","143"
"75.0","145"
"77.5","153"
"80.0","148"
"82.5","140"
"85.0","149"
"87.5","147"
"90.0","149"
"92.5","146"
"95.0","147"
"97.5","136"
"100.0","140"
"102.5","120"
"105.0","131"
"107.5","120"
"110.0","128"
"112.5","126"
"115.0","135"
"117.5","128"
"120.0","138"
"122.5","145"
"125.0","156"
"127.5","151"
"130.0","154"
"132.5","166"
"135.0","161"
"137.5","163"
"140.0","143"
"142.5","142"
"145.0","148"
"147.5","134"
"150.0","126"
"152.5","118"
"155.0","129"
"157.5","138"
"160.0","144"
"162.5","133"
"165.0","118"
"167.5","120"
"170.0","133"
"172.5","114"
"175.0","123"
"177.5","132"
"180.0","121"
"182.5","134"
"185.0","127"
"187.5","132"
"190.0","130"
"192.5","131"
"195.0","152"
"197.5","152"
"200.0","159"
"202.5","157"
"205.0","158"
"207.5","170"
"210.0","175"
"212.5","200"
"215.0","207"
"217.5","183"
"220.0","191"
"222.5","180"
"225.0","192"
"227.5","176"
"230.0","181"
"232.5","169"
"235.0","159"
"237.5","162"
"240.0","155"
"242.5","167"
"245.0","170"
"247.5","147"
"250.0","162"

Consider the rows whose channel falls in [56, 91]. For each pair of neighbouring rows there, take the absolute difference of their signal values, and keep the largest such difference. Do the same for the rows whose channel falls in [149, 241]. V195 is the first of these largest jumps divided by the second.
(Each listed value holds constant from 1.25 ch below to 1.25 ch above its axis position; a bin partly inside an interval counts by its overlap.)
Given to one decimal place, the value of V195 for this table 1.0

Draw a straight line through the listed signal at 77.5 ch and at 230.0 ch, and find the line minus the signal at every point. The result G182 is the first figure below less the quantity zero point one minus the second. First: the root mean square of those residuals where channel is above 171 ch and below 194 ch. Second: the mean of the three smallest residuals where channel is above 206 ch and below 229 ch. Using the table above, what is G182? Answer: 24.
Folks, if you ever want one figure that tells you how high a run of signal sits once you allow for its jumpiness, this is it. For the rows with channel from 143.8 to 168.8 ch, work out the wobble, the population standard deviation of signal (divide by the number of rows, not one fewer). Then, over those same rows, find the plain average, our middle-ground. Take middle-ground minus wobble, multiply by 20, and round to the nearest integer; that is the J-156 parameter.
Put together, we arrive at 2415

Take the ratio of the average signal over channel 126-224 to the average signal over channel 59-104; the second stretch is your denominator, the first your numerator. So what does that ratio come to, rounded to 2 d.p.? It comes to 1.01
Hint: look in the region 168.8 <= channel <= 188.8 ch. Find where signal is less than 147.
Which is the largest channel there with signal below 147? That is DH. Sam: 187.5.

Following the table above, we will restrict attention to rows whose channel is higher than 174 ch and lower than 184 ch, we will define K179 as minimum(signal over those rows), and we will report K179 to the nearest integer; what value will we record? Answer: 121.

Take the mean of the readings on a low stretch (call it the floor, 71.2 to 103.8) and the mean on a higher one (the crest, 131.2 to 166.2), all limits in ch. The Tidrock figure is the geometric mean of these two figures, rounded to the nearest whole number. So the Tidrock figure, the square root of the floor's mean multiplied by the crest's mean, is 142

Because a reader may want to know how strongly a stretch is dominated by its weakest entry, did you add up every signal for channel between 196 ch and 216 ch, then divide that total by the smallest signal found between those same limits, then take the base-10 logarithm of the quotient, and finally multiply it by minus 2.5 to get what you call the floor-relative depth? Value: -2.39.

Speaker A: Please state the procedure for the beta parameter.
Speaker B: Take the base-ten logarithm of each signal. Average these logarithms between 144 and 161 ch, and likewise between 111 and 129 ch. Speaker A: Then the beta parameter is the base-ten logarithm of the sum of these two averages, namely 0.630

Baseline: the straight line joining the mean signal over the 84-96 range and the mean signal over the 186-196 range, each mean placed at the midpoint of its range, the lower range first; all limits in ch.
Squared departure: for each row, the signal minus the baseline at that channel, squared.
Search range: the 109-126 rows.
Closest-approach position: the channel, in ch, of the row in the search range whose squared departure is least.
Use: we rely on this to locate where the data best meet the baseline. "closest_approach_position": 122.5 ch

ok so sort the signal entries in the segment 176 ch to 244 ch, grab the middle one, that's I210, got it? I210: 159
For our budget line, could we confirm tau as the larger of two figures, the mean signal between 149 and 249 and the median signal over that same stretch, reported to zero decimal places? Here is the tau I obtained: 152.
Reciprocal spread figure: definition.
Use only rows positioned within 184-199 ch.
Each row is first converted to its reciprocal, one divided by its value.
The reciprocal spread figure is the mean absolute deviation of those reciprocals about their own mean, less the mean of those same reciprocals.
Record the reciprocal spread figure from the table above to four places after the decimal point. -0.0068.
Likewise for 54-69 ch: -0.0062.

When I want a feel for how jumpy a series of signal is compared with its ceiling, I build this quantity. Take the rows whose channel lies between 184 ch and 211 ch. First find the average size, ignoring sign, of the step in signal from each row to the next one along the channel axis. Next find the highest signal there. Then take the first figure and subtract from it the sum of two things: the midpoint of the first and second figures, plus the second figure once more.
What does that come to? -260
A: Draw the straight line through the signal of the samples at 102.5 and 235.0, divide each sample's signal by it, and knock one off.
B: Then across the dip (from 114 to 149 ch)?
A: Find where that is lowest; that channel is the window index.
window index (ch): 147.5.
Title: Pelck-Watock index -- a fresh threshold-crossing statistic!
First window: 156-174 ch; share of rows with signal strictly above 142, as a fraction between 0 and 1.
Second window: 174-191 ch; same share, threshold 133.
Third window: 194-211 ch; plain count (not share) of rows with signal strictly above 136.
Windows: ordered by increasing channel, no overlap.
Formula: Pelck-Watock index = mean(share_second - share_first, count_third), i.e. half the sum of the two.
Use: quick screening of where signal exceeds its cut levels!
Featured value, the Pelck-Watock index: 3.50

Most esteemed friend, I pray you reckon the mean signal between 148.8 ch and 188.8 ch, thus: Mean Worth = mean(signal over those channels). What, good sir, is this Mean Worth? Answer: 128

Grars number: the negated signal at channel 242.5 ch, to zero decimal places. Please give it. -167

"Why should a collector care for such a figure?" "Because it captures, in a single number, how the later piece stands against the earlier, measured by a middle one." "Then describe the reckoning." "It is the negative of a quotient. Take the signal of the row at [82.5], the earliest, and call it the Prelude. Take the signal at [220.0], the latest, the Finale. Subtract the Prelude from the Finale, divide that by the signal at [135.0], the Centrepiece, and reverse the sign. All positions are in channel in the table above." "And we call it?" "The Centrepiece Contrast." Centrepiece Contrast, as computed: -0.32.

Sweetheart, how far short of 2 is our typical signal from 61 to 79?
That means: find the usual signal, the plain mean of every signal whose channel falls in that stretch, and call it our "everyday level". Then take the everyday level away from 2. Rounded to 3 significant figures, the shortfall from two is -149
